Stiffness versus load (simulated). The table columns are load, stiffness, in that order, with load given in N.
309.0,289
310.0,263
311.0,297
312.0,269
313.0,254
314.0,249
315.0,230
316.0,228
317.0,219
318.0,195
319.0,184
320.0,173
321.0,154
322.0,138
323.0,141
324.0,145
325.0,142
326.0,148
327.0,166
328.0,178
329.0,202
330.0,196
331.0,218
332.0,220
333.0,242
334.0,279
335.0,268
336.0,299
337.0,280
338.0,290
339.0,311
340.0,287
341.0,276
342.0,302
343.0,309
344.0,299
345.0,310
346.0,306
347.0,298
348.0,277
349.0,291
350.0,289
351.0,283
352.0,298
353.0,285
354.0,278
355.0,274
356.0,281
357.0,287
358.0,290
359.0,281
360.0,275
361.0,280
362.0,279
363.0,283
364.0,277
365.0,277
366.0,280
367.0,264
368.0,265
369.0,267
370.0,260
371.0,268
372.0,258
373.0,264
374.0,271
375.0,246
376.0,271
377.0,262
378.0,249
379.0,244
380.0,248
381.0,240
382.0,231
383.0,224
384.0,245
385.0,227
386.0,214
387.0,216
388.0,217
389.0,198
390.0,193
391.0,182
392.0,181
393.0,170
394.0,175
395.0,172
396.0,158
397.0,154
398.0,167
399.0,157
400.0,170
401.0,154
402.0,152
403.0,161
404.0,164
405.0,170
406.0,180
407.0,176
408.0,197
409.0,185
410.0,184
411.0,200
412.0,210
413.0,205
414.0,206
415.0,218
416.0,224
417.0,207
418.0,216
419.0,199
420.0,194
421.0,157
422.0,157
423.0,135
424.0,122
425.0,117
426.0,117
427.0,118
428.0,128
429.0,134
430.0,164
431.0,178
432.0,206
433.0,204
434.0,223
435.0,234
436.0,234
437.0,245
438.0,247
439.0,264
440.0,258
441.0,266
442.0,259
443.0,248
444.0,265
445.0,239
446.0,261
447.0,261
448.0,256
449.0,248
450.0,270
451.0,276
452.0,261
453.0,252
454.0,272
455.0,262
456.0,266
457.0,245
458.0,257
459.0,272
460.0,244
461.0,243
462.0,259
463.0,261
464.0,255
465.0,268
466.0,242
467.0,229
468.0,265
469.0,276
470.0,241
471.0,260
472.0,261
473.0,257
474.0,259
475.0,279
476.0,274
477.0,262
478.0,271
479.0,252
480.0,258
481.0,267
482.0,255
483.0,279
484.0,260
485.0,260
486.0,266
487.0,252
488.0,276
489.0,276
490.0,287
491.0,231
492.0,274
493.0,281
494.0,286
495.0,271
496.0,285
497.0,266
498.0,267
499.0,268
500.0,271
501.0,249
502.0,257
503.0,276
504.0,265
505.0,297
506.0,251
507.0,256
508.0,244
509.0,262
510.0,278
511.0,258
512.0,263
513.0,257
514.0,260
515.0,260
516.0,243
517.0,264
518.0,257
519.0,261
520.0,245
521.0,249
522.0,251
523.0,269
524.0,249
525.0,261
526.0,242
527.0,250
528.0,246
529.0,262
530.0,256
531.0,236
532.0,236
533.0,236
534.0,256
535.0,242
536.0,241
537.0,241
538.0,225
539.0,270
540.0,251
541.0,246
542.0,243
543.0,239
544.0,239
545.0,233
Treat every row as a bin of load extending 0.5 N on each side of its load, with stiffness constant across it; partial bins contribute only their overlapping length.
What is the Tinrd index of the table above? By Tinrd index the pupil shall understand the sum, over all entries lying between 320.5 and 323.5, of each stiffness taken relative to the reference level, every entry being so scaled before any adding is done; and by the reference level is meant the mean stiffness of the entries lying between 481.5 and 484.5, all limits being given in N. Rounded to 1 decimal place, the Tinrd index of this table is 1.6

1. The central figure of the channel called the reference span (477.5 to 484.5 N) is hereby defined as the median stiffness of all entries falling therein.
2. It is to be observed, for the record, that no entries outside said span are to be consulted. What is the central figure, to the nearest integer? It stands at 260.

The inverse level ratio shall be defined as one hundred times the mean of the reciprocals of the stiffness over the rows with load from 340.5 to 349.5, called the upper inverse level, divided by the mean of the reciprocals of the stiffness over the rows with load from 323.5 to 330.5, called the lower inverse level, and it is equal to 56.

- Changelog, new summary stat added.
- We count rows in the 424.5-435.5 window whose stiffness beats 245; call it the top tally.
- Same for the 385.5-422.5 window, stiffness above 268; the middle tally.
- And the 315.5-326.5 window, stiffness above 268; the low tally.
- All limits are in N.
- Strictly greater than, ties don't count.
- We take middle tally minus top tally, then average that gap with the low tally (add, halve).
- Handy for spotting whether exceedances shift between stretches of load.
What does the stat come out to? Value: 0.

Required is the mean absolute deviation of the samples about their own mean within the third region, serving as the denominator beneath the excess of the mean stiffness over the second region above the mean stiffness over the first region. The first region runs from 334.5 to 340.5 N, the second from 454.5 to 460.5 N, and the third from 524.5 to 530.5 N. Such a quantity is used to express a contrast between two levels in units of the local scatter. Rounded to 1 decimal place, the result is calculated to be -4.6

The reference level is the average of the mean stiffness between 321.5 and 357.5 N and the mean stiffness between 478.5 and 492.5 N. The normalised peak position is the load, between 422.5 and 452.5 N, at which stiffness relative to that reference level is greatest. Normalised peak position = 451.0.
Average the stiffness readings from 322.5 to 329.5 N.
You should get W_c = 160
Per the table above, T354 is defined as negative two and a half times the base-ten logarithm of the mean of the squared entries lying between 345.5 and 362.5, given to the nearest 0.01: -12.28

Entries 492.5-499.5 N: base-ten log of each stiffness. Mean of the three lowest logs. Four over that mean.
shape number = 1.65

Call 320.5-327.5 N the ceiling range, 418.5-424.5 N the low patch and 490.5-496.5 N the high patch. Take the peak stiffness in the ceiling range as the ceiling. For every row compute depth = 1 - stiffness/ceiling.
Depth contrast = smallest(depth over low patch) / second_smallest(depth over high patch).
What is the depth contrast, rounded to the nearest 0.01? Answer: 0.28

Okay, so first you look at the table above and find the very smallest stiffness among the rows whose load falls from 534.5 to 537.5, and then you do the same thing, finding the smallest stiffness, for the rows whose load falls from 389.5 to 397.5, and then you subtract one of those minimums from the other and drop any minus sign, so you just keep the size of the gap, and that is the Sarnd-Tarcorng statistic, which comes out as 87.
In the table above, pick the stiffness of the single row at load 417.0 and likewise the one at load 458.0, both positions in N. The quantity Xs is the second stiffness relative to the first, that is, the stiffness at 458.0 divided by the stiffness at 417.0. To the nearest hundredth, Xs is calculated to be 1.24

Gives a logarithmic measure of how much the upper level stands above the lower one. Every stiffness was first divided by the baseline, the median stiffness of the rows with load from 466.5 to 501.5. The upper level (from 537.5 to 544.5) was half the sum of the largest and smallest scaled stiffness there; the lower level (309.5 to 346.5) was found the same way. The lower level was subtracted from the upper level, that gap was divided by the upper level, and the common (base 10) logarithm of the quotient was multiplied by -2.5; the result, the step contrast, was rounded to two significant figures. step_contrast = 2.6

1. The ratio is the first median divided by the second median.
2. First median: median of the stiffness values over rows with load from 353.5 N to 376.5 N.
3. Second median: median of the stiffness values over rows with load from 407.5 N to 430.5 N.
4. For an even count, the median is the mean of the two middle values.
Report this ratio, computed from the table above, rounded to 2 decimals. 1.49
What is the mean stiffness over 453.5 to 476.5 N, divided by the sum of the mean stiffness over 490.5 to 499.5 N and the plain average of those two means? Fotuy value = 0.48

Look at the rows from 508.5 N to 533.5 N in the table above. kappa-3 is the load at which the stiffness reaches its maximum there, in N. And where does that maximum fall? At 510.0 N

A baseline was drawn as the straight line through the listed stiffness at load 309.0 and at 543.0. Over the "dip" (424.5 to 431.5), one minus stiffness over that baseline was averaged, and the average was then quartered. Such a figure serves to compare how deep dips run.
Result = 0.12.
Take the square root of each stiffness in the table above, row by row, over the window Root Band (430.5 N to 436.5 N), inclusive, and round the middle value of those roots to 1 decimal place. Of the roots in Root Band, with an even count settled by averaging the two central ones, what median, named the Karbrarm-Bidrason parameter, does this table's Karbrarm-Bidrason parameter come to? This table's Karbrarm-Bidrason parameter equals 14.6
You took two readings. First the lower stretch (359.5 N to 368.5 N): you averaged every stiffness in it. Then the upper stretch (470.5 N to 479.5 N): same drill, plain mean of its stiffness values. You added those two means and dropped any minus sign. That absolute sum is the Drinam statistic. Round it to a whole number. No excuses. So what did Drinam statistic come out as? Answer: 539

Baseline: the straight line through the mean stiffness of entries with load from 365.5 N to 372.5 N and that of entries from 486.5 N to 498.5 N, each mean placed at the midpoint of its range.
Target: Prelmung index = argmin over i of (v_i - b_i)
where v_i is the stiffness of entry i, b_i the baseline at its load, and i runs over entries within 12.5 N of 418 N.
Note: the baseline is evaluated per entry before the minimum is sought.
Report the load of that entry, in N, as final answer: 426.0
